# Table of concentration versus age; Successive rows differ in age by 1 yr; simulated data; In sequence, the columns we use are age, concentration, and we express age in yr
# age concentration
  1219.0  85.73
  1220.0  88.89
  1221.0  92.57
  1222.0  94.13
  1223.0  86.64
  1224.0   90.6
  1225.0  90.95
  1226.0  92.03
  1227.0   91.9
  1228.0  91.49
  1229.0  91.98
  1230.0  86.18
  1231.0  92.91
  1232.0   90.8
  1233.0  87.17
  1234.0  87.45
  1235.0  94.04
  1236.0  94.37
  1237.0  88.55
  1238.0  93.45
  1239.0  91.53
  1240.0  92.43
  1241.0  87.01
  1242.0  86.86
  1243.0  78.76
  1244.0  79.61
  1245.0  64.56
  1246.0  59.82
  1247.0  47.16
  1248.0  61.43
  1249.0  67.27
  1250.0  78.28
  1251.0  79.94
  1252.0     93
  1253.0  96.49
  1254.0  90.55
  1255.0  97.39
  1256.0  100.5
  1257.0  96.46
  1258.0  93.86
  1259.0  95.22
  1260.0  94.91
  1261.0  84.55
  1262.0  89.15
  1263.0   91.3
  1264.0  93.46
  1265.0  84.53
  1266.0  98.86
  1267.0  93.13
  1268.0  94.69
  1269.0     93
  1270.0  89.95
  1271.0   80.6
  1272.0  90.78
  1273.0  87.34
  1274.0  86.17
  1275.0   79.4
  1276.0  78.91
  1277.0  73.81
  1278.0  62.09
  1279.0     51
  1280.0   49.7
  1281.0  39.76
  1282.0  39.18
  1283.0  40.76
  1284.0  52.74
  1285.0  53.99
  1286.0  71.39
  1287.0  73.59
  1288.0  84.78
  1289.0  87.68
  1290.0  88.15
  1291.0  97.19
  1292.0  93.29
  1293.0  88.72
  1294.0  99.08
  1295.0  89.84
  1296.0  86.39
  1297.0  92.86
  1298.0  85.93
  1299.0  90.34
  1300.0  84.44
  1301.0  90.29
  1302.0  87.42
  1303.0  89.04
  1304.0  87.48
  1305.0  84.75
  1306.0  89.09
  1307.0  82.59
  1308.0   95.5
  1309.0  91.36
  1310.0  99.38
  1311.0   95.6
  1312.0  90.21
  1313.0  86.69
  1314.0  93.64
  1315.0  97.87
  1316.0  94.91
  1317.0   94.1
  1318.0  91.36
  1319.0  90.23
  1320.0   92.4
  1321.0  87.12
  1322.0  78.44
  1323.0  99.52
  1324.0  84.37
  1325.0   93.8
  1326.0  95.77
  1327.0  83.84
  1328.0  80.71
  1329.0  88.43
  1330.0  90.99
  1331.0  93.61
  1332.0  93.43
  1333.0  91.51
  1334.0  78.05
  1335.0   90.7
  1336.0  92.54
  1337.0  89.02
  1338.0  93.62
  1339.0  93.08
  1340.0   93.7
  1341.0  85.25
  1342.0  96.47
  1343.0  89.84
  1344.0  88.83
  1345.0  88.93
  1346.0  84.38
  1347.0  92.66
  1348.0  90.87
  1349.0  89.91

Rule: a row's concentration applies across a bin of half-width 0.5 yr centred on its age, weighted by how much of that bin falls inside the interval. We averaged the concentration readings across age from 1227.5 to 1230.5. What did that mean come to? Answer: 89.9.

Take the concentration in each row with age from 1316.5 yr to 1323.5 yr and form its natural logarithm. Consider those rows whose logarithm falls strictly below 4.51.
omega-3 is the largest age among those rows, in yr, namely 1322.0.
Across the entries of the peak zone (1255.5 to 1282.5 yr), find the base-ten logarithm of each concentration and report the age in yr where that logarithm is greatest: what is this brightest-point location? 1256.0 yr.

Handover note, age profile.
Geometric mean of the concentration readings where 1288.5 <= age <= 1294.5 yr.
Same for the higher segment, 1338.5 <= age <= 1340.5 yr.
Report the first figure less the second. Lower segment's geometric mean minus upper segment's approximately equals -1.1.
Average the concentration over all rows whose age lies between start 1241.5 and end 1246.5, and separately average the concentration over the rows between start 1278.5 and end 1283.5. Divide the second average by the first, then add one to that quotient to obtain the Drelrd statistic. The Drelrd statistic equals 1.60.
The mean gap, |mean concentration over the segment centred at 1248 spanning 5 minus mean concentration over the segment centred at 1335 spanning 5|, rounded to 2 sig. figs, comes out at 26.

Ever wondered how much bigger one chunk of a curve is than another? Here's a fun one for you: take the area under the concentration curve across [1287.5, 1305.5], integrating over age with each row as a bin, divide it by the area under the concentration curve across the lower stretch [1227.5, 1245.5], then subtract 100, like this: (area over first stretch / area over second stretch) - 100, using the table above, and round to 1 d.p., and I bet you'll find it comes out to -99.0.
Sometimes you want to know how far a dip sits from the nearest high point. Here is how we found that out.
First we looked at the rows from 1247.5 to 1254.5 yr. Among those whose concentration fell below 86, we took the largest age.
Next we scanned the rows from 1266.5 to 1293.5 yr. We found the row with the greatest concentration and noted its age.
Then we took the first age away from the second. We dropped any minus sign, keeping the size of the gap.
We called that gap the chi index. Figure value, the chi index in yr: 40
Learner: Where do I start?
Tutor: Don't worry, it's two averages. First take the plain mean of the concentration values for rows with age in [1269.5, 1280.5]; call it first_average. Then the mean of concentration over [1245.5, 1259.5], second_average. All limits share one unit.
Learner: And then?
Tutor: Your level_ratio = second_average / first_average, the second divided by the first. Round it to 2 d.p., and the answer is 1.10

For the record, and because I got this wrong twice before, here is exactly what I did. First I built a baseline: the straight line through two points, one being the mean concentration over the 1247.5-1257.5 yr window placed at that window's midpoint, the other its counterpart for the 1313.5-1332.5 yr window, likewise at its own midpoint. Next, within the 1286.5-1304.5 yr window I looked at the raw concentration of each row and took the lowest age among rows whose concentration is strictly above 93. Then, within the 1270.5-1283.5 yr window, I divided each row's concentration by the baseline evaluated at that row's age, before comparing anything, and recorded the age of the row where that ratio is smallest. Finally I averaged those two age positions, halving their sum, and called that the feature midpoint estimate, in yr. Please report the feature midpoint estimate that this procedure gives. 1286.5 yr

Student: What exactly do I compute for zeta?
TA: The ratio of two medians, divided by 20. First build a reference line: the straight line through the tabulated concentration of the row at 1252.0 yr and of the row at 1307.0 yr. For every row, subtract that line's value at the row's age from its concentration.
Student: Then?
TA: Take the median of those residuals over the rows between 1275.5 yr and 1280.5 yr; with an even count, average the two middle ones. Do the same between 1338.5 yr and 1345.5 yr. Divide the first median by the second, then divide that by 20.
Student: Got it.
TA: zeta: -0.092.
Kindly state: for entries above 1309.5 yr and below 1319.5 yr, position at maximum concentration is 1310.0 yr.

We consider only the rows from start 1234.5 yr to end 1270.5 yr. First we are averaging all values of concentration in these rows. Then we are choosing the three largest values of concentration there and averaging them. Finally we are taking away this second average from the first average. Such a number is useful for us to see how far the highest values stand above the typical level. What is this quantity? -12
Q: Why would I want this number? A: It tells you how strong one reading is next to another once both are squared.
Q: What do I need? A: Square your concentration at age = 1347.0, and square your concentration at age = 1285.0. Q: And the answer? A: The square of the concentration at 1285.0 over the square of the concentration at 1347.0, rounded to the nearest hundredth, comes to 0.34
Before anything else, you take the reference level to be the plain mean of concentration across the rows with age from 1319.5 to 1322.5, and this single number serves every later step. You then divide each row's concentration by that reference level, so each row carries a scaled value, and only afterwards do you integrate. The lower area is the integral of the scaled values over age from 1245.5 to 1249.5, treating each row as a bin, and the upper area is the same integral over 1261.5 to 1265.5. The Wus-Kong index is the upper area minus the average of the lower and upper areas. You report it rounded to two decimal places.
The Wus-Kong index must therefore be 0.71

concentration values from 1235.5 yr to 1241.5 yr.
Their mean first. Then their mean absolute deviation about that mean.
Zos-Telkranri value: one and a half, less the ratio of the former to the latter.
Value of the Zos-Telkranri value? -38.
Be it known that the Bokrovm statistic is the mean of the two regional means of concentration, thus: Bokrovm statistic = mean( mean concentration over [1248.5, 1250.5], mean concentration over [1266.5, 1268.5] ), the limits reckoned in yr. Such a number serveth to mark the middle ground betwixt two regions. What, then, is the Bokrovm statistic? 83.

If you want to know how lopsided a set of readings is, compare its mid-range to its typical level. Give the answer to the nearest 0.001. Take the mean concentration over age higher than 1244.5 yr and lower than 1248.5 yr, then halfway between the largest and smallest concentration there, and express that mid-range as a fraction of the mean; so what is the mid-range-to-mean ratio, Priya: 0.959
